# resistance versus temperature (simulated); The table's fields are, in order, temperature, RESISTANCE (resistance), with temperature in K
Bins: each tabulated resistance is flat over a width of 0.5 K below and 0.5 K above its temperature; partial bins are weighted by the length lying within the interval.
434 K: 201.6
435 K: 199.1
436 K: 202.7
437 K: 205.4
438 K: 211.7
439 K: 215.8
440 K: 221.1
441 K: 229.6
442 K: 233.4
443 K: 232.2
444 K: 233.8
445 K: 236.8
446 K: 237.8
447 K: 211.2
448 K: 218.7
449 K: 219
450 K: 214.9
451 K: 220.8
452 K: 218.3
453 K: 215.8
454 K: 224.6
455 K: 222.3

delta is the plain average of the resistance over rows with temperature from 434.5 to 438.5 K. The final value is 205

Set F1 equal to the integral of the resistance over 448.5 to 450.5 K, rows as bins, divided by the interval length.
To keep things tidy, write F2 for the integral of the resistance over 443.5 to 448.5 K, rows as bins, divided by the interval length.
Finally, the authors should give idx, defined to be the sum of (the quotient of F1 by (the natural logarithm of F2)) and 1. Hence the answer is 41.0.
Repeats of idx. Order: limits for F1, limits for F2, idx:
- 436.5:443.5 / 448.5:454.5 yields 42.1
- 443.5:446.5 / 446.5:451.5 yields 44.9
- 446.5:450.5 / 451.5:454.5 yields 41.1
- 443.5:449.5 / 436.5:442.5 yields 43.0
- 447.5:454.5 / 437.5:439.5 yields 41.8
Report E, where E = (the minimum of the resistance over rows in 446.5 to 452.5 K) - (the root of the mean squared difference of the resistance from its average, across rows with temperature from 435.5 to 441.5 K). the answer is 202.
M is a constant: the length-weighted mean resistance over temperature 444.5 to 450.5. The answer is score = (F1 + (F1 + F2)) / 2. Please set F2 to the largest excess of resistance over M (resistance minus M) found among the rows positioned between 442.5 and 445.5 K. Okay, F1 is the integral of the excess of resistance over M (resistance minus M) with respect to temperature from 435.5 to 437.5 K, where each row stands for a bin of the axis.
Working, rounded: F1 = -38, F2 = 14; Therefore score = -31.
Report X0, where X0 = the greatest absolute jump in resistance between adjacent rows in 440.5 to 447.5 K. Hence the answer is 26.6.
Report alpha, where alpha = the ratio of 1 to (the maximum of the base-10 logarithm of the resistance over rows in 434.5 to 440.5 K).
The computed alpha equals 0.427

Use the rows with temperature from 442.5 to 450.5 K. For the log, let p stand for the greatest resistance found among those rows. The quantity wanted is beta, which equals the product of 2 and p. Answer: 476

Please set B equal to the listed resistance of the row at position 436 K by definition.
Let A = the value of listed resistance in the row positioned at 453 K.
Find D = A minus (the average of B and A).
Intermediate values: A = 215.8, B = 202.7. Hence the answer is 7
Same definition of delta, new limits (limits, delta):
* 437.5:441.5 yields 220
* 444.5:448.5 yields 226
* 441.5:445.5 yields 234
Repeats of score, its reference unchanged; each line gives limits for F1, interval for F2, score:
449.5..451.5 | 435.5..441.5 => -7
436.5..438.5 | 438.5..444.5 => -24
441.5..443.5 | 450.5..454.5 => 20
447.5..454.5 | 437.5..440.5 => -30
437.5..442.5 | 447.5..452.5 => -5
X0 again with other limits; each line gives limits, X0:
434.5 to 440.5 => 6.3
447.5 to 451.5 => 5.9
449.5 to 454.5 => 8.8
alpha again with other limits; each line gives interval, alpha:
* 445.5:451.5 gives 0.421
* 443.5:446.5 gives 0.421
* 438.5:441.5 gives 0.424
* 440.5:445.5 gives 0.421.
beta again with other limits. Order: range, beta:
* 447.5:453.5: 442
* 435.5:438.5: 423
